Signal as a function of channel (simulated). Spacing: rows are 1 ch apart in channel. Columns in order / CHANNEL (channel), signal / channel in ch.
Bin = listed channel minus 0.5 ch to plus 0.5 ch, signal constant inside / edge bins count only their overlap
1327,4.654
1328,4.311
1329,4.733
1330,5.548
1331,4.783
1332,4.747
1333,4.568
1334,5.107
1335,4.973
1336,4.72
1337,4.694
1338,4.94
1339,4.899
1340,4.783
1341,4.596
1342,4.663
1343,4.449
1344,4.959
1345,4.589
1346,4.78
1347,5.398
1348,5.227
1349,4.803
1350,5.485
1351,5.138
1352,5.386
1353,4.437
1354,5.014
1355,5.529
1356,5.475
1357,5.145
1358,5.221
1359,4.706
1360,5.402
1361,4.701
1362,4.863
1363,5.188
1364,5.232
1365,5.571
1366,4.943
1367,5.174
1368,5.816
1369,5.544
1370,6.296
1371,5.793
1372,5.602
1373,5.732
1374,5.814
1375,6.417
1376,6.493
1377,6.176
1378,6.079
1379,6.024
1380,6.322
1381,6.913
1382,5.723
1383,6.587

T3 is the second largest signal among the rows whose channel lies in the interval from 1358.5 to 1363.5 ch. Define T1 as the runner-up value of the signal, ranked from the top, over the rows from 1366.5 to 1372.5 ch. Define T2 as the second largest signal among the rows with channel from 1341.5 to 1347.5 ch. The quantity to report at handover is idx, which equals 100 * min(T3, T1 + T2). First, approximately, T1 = 5.816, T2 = 4.959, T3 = 5.188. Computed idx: 519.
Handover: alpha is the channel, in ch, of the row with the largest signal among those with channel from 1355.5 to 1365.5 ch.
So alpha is 1365 ch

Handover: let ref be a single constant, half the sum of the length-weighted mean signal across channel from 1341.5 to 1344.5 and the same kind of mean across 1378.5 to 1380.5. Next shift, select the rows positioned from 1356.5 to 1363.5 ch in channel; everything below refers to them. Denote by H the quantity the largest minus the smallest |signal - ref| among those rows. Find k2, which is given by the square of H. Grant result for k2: 0.5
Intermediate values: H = 0.7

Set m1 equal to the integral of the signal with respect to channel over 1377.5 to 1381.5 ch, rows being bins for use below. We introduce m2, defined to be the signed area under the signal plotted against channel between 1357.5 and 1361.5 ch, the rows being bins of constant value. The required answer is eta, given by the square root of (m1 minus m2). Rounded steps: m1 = 25.3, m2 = 20.0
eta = 2.3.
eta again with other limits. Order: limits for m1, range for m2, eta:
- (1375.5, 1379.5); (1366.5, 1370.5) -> 1.4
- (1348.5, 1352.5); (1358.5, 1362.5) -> 1.1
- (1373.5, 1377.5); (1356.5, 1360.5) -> 2.1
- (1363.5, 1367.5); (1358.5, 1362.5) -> 1.1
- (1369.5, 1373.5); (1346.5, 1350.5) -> 1.6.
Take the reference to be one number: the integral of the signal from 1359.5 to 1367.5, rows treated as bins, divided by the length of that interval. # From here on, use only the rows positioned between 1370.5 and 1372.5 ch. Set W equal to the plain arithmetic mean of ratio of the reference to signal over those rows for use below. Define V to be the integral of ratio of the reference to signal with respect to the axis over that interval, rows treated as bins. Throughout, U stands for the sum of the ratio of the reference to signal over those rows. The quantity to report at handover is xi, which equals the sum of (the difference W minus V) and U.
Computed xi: 0.90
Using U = 1.80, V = 1.80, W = 0.90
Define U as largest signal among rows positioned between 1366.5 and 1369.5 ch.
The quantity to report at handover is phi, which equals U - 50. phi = -44.2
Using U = 5.816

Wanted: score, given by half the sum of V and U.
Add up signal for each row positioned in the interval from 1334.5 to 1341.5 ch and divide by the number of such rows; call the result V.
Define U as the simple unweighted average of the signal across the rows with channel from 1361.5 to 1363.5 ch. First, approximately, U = 5.03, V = 4.80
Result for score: 4.91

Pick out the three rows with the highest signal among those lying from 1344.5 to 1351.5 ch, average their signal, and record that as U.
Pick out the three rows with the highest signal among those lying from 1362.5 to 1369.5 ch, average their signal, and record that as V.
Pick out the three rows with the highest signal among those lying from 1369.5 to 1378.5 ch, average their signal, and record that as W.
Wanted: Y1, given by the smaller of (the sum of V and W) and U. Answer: 5.37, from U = 5.37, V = 5.64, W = 6.4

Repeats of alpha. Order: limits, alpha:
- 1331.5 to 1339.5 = 1334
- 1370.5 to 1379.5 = 1376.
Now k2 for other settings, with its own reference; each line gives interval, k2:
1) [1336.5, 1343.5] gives 0.2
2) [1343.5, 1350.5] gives 0.7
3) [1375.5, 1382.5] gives 1.4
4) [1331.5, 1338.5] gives 0.3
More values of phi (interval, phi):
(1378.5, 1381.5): -43.1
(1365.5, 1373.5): -43.7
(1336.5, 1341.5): -45.1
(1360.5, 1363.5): -44.8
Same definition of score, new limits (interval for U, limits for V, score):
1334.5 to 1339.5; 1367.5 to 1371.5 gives 5.35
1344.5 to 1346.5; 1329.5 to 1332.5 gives 4.86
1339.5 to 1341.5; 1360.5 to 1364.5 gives 4.84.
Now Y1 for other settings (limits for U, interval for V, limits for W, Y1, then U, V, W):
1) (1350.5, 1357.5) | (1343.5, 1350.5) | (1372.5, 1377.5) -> 5.46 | 5.46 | 5.37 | 6.4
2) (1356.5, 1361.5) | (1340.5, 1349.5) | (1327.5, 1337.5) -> 5.26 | 5.26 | 5.19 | 5.2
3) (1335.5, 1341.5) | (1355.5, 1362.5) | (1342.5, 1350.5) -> 4.87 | 4.87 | 5.37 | 5.4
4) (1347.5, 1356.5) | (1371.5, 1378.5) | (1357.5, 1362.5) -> 5.50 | 5.50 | 6.36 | 5.2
